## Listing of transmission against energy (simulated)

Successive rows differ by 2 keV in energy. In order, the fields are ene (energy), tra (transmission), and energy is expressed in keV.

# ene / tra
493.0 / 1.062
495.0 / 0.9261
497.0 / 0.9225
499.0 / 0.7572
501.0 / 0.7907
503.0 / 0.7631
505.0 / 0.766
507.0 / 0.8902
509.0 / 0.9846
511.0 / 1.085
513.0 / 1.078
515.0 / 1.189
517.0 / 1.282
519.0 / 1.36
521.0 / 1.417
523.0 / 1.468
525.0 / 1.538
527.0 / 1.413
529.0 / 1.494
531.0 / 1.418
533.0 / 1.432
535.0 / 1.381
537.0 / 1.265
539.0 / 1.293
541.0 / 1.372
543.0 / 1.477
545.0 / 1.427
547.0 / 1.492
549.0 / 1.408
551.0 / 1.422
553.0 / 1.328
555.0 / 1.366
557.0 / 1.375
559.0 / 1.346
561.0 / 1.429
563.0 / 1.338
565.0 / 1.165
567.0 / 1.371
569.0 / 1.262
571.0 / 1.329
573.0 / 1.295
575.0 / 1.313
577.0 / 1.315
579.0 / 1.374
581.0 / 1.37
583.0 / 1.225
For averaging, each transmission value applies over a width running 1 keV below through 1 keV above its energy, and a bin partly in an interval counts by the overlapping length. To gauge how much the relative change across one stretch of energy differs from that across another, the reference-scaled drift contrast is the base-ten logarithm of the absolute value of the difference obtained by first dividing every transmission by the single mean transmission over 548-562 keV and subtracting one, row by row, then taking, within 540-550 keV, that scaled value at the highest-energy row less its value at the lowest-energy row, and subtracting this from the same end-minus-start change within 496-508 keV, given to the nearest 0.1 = -1.3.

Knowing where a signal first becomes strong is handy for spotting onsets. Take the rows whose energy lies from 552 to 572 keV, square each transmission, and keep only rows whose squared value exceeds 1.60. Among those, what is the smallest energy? 553.0 keV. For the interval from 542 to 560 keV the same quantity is 543.0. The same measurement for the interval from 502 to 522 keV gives 517.0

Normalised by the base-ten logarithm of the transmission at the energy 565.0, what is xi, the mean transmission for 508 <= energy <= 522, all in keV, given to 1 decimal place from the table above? 18.1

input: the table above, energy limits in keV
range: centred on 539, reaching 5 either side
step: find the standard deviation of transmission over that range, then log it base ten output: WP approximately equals -1.1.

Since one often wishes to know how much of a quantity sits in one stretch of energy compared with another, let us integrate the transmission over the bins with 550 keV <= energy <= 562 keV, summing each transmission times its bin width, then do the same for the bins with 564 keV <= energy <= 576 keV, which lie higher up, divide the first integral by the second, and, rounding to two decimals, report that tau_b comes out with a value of 1.07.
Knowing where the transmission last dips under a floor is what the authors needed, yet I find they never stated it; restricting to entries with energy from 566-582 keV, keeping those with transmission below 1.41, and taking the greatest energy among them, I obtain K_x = 581.0 keV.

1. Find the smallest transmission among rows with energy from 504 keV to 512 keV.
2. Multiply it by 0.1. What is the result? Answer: 0.077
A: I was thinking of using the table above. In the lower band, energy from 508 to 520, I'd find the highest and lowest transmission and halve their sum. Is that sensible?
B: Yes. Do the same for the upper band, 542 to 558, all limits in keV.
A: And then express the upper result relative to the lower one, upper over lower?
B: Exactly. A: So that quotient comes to 1.2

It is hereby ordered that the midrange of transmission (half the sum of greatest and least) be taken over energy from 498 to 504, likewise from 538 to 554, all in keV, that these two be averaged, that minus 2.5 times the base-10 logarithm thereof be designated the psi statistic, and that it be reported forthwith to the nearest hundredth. -0.09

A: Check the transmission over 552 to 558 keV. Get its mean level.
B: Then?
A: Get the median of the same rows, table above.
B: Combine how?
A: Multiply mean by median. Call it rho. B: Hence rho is 1.9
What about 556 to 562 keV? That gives 1.9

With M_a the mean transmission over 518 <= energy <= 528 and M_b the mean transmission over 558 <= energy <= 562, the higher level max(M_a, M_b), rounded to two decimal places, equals 1.44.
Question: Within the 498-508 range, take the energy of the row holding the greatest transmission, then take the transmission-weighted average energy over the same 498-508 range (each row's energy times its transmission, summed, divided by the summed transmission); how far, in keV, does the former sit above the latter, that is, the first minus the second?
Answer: 3.9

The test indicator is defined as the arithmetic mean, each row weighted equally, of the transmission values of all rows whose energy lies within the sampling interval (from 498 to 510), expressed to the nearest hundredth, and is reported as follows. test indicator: 0.83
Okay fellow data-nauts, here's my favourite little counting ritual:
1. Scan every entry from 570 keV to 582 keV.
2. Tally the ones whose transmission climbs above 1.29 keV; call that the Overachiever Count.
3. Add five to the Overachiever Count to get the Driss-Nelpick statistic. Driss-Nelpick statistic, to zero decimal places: 11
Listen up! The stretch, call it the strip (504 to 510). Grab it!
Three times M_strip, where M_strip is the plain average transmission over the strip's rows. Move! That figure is 2.64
